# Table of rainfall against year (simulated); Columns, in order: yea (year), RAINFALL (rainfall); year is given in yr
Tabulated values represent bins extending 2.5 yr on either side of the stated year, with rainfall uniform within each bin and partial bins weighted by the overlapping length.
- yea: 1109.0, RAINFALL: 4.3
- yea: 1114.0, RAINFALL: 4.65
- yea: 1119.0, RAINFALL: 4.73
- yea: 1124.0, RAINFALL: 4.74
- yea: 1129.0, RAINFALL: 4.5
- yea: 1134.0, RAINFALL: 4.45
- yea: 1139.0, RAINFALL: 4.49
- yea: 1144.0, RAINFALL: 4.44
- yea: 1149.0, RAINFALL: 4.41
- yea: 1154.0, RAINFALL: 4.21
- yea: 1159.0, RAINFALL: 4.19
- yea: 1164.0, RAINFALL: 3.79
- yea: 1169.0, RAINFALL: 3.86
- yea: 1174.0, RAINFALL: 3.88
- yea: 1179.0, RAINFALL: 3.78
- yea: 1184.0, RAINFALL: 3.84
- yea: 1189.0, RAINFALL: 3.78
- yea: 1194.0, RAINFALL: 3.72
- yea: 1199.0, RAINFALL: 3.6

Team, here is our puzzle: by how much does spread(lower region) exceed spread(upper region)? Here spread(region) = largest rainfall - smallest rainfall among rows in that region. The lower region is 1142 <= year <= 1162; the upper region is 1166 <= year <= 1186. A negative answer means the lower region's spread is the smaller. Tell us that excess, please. 0.150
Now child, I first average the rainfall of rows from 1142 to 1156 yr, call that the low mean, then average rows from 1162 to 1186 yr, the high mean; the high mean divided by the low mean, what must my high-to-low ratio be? 0.88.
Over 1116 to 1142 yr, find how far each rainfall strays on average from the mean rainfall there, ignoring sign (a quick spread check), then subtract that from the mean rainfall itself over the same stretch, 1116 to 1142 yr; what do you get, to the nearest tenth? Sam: 4.5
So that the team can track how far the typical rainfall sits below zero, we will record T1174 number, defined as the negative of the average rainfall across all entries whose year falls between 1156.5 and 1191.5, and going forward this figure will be -3.9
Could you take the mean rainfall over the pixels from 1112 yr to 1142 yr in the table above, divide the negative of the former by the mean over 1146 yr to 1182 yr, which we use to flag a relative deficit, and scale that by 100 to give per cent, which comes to -114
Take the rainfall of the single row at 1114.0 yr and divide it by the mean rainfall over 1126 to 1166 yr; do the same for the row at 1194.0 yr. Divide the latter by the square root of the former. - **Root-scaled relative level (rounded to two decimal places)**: 0.83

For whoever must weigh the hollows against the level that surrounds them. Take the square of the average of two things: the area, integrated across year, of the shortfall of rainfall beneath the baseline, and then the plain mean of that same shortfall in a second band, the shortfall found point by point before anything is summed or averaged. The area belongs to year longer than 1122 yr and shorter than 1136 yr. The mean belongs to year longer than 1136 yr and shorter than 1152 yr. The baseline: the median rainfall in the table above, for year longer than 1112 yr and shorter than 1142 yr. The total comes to 0.0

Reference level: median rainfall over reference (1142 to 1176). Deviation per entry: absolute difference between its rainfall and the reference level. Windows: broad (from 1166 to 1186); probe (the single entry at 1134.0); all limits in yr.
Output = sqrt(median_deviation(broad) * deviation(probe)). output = 0.30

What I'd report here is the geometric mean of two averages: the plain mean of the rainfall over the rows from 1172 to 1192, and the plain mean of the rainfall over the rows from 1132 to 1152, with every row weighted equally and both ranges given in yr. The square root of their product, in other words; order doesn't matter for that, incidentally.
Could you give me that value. 4.12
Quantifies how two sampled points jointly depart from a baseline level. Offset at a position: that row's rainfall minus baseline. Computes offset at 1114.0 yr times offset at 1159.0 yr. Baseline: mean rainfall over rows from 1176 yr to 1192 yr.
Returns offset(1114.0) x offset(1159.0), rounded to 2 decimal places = 0.33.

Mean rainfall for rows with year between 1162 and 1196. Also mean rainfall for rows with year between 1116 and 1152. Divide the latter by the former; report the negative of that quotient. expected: -1.19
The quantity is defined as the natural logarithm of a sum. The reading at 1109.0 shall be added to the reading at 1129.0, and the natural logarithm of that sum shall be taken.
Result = 2.17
